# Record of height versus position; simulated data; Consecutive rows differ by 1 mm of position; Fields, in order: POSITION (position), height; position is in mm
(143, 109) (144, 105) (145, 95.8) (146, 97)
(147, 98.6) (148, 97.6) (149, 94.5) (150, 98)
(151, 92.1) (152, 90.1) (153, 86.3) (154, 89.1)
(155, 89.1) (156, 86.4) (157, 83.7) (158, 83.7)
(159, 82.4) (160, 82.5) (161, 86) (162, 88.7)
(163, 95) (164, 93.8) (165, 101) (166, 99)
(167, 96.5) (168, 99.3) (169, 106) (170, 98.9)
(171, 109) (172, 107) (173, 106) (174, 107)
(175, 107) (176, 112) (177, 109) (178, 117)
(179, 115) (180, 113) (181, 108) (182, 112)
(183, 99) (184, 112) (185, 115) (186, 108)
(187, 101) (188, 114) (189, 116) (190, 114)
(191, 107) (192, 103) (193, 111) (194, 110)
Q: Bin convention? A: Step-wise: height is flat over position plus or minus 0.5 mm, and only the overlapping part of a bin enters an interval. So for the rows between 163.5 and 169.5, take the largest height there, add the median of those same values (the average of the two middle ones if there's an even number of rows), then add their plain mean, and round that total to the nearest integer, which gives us 304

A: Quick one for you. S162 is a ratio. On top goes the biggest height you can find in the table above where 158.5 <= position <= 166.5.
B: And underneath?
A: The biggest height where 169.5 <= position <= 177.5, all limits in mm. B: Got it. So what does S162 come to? 0.90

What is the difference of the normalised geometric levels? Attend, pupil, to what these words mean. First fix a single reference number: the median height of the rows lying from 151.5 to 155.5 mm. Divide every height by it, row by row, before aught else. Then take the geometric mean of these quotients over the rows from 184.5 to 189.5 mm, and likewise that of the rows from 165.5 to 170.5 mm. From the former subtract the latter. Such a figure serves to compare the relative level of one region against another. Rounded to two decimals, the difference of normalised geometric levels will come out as 0.12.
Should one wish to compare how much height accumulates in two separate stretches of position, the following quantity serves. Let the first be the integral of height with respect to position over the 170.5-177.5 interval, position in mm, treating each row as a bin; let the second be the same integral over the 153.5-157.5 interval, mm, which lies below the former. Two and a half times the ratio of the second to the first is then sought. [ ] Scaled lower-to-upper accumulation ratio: 1.2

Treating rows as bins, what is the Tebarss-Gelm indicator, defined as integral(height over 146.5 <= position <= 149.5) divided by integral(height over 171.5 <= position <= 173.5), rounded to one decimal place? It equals 1.4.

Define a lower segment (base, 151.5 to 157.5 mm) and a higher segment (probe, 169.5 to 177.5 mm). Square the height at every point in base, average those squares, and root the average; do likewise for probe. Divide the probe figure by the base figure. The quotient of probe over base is 1.22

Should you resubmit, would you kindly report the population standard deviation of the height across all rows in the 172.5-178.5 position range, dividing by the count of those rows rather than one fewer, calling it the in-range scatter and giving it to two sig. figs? 3.8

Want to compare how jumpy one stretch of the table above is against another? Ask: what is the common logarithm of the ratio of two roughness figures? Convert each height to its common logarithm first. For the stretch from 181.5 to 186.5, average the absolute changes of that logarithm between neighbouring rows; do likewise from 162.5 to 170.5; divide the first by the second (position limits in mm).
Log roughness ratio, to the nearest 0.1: 0.3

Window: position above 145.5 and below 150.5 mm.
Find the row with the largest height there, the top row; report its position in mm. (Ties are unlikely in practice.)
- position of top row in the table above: 147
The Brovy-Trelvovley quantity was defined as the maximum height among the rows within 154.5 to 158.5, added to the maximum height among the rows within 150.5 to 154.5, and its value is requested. 181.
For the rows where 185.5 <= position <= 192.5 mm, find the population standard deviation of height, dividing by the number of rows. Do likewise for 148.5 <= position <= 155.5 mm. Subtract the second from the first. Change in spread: 1.8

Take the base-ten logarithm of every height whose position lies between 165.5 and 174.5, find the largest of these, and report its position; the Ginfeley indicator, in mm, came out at 171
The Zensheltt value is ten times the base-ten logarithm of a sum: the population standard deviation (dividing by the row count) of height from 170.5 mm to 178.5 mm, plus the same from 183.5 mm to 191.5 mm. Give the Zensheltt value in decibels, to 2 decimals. 9.15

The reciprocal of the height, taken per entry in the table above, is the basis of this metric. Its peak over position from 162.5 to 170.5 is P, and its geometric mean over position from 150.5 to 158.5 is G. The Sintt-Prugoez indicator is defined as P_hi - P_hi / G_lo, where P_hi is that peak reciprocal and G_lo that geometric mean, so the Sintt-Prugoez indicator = -0.922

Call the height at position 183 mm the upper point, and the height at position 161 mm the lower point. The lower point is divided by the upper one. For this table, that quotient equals 0.87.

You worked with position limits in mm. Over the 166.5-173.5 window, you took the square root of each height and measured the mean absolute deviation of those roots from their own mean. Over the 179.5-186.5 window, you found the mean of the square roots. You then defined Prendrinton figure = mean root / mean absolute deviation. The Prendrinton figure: 49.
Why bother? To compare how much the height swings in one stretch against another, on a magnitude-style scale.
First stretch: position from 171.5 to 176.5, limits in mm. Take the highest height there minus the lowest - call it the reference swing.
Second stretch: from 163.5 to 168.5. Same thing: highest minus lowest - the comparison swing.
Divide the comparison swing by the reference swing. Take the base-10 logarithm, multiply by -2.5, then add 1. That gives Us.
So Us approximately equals 0.80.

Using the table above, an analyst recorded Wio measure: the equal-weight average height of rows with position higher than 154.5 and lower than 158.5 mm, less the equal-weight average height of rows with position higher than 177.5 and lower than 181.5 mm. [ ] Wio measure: -28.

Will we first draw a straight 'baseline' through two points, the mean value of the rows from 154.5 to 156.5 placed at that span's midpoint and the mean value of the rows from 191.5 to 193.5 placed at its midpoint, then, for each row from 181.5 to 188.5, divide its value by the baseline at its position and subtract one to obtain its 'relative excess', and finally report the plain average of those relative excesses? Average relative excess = 0.055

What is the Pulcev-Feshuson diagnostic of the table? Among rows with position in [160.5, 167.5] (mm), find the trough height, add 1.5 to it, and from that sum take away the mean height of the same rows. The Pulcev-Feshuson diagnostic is -6.8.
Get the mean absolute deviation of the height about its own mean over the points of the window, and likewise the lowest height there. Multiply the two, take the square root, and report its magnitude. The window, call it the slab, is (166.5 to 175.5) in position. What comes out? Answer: 19.4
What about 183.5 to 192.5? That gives 21.7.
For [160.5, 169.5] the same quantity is 20.1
